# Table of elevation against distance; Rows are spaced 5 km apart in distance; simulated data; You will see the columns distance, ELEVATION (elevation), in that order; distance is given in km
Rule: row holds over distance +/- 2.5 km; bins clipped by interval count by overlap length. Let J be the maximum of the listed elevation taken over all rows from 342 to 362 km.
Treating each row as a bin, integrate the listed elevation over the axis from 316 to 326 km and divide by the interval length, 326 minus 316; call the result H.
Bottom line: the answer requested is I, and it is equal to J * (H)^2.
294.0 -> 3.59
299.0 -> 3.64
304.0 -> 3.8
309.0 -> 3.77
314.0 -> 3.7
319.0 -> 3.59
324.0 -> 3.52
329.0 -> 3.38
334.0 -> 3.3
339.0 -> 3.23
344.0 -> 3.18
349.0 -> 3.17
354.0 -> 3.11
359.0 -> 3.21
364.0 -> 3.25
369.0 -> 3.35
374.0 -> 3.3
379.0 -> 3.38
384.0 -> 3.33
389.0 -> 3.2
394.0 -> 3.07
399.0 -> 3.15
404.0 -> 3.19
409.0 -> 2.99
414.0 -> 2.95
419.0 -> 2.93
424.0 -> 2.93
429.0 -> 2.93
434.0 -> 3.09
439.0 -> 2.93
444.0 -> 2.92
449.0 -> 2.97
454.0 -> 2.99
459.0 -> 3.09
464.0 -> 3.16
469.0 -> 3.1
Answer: 40.8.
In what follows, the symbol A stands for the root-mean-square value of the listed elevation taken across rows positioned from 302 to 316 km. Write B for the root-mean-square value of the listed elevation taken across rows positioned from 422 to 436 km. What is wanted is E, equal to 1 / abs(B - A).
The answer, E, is 1.3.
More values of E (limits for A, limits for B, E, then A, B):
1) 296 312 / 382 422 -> 1.6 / 3.74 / 3.10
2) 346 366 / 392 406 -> 20.7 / 3.19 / 3.14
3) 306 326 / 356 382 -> 2.9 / 3.65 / 3.30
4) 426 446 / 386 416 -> 8.0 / 2.97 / 3.09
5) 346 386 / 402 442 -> 3.7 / 3.26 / 2.99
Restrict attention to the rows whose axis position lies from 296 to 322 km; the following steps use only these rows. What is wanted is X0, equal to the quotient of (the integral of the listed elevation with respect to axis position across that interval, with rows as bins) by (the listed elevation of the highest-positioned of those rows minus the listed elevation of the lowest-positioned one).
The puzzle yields -1921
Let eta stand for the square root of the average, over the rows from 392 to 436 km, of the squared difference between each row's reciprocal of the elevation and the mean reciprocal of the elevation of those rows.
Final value 0.0104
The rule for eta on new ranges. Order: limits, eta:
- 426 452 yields 0.0070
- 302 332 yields 0.0114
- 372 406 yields 0.0097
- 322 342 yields 0.0095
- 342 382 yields 0.0083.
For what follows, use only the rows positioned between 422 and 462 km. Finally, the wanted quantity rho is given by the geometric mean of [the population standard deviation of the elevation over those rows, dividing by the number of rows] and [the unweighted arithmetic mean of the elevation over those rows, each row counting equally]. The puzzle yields 0.446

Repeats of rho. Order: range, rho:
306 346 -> 0.843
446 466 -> 0.485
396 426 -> 0.567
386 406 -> 0.402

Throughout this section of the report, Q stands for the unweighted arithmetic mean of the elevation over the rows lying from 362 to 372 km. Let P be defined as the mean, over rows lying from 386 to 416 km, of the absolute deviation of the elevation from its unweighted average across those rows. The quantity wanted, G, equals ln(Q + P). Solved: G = 1.22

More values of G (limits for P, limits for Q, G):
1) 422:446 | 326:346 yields 1.20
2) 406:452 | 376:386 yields 1.22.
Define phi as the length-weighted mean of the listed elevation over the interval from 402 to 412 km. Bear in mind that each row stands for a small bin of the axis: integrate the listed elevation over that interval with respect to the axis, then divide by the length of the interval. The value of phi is 3.08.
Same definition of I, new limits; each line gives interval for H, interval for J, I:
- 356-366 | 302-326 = 39.5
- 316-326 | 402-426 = 40.5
